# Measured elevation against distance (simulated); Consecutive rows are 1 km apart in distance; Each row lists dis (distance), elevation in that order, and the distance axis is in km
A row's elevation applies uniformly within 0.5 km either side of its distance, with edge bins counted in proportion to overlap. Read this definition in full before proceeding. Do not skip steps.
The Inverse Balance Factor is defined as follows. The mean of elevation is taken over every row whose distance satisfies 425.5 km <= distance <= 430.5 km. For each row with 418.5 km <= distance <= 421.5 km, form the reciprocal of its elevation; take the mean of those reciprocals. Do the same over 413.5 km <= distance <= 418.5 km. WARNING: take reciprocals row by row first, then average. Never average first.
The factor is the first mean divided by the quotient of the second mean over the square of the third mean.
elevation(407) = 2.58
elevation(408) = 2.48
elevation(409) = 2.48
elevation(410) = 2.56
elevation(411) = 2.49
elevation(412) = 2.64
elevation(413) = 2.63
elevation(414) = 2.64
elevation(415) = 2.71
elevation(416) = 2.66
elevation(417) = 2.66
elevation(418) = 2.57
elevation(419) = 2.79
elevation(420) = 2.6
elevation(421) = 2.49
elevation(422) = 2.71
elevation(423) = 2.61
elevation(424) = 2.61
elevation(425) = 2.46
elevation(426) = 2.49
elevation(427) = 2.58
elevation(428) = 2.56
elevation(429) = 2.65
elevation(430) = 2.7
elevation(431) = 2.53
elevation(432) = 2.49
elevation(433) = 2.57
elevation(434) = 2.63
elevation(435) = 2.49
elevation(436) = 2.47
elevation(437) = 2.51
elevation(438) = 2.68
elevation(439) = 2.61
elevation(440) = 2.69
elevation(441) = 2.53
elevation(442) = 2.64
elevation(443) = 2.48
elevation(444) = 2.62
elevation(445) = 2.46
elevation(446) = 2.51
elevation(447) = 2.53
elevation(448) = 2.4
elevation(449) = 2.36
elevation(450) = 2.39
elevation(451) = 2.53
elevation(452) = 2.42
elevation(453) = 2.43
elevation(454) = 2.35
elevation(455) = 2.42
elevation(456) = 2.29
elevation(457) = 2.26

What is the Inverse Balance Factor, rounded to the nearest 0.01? 0.97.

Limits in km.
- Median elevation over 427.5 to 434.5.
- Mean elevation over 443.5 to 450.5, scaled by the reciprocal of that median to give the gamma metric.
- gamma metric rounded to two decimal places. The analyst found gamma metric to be 0.96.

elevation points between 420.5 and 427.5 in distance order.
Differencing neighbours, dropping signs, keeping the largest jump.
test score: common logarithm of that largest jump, -0.66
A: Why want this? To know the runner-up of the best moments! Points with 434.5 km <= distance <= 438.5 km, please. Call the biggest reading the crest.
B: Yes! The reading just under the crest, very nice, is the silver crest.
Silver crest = 2.51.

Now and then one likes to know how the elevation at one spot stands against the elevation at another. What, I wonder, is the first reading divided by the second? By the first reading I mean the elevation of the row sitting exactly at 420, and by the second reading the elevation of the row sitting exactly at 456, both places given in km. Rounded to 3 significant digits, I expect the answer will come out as 1.14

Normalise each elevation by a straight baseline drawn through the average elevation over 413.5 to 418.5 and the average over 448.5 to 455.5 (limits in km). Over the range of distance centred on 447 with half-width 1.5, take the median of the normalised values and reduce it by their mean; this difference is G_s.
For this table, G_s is 0.0096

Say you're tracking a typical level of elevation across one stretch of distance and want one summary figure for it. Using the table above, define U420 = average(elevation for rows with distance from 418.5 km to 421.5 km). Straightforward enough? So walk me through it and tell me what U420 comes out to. 2.63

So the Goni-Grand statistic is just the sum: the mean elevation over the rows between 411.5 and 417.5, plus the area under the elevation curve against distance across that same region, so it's 18.6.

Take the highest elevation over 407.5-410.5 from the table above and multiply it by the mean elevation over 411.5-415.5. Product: 6.80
